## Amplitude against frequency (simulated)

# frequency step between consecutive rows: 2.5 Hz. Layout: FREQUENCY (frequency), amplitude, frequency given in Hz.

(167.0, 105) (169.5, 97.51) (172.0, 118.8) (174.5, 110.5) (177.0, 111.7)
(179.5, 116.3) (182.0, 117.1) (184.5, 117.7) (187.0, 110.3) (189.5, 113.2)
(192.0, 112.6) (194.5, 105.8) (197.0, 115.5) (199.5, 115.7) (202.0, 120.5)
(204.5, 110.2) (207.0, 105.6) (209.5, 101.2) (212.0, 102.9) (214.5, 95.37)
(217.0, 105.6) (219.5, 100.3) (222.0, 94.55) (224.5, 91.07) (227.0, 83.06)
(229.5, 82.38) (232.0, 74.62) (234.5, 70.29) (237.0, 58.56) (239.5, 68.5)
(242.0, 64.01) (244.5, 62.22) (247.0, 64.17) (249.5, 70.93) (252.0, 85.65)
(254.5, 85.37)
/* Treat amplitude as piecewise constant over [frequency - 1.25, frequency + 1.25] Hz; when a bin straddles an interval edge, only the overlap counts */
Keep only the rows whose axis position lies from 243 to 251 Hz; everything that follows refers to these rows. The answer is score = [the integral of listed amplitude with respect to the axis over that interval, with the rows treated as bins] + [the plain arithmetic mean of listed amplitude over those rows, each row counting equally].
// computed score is 596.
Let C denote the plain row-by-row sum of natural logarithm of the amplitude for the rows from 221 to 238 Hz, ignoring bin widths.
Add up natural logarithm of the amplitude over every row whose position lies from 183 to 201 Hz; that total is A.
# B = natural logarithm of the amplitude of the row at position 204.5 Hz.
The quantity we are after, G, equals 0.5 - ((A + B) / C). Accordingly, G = -0.74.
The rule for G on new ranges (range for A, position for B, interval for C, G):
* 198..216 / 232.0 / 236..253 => -0.76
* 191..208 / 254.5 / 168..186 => -0.63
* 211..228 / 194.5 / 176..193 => -0.60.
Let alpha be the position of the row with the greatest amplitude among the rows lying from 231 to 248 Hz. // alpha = 232.0 Hz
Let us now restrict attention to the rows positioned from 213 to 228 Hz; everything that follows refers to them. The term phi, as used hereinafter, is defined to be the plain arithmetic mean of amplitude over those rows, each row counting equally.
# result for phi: 95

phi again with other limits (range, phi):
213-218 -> 100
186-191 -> 112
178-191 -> 115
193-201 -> 112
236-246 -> 63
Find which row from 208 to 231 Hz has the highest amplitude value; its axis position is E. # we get 217.0 Hz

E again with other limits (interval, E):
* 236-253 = 252.0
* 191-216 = 202.0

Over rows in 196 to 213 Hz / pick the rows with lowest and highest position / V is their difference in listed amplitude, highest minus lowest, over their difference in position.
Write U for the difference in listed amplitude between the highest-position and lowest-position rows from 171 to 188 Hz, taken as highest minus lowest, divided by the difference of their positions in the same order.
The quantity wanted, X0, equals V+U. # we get -1.4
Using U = -0.6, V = -0.8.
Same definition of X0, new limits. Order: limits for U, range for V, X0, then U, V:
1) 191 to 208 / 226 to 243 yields -1.7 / -0.5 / -1.3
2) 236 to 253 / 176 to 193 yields 1.9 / 1.8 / 0.1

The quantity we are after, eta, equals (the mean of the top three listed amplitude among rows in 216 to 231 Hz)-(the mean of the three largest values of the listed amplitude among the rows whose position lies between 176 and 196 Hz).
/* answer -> -17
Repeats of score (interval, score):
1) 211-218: 809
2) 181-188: 921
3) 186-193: 897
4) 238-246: 582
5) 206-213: 825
